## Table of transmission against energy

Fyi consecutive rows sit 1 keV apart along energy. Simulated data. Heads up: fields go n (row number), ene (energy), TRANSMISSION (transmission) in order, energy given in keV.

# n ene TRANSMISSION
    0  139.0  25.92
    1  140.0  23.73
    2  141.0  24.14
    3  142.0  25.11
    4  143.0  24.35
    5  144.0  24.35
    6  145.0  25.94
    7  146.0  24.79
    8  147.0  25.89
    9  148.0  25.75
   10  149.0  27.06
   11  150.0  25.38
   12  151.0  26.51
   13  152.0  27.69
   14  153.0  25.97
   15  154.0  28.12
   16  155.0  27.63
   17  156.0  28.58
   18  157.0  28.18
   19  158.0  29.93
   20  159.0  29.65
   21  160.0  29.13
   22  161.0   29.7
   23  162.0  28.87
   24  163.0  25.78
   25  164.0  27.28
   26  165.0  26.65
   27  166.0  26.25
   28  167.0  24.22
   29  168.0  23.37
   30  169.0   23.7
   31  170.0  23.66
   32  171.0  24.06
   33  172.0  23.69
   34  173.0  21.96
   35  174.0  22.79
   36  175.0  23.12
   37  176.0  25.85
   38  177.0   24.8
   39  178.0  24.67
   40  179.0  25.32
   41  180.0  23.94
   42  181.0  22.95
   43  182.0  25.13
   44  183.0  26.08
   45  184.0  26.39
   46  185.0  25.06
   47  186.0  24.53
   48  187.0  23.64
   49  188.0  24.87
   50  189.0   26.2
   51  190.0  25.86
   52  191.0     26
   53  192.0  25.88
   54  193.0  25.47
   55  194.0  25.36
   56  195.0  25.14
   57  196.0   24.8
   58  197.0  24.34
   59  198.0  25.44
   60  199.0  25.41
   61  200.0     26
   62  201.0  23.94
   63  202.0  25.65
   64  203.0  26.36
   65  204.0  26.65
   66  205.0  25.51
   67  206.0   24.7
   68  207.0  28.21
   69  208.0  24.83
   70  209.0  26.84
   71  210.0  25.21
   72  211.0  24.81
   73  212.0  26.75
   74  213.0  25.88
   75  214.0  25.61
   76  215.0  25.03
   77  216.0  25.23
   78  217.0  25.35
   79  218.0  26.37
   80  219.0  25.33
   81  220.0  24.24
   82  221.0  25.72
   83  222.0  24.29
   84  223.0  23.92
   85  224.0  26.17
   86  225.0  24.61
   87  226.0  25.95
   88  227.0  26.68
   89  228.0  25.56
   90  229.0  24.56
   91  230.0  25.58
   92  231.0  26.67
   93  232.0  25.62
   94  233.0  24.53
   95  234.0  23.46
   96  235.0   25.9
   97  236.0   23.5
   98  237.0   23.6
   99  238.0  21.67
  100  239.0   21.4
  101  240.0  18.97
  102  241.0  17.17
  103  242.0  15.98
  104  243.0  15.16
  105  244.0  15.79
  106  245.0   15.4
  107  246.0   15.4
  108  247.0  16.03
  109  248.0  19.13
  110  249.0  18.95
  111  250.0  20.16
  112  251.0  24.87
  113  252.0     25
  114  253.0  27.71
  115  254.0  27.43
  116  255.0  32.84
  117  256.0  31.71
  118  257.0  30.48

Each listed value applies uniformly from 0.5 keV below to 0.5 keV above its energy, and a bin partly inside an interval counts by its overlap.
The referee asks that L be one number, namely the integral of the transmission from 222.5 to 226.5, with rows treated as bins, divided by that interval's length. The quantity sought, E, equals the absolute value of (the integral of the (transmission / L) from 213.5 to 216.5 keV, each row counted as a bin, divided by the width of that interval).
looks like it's 1.01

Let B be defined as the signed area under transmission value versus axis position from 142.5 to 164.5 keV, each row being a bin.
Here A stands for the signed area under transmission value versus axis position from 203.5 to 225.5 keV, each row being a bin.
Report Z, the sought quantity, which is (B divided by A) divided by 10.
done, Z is 0.106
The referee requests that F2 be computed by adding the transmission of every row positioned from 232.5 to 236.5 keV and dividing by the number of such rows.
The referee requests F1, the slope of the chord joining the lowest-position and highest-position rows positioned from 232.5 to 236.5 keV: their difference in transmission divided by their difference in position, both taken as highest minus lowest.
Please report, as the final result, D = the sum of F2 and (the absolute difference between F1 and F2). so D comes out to 49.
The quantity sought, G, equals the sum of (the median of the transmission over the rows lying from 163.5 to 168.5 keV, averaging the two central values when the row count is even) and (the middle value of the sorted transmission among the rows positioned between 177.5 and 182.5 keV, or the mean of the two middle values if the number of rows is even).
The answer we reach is 50.9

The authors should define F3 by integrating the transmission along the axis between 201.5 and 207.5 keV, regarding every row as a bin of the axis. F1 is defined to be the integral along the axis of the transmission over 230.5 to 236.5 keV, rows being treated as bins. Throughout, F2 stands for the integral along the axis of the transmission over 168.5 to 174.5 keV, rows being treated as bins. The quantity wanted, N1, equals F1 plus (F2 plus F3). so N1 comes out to 447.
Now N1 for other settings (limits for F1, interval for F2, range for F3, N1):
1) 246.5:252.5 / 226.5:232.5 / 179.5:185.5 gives 428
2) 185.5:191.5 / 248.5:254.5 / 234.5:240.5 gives 430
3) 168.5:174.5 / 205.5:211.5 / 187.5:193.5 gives 449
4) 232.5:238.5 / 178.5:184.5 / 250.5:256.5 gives 462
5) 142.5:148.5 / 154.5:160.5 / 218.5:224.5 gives 474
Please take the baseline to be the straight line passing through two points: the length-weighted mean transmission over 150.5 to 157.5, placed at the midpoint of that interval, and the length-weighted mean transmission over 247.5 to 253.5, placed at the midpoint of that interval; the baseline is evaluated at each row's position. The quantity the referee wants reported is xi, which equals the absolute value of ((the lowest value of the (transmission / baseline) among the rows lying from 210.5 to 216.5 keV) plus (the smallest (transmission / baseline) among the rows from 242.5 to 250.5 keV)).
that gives 1.67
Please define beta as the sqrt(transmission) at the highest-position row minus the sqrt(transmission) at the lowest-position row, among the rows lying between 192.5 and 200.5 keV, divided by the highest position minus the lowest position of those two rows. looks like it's 0.007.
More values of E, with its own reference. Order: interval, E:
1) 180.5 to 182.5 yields 0.96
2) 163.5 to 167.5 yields 1.04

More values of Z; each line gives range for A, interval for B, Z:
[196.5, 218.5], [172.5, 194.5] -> 0.097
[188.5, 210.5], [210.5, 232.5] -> 0.099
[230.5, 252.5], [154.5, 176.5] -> 0.126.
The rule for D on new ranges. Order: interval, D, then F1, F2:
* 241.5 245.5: 31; -0.2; 15.6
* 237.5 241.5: 41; -1.5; 19.8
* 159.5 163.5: 58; -1.1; 28.4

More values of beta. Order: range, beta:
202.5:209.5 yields 0.008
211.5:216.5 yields -0.037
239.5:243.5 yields -0.154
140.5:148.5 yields 0.023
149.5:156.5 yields 0.051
